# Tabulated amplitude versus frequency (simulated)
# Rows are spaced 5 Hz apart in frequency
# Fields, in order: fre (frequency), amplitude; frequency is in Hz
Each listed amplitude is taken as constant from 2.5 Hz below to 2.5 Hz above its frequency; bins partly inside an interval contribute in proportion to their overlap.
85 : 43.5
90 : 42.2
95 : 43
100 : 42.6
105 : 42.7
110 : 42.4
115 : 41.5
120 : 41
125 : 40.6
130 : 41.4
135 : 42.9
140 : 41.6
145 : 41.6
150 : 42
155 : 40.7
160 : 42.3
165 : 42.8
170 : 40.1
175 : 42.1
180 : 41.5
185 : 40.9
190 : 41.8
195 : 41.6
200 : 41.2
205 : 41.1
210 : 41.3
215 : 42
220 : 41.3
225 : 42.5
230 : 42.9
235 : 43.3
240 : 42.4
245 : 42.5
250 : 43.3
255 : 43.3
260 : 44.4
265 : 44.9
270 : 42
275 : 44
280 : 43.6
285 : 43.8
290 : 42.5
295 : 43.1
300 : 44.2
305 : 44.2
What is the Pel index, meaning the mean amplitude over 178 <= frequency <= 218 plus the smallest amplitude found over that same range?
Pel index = 82.3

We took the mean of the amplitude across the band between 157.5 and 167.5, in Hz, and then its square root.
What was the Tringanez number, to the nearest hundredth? 6.52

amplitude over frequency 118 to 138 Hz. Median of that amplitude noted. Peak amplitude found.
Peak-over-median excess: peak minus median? 1.7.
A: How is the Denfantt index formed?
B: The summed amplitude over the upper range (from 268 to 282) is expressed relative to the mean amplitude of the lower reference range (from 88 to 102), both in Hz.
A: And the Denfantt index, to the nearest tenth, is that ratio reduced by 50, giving -47.0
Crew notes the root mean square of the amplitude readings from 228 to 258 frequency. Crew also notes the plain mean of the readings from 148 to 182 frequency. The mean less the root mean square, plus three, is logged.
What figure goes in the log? 1.69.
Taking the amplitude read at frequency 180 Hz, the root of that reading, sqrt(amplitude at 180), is 6.44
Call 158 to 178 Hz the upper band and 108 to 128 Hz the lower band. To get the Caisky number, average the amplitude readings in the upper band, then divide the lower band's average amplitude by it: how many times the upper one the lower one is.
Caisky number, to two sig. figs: 0.99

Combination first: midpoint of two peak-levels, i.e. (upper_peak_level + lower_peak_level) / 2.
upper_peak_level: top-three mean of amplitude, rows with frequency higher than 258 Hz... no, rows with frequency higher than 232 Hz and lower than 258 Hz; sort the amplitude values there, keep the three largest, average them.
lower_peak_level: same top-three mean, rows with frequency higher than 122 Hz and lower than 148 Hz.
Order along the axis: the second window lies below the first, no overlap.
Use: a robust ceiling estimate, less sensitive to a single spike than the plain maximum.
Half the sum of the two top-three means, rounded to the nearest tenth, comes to 42.7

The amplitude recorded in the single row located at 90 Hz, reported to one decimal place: 42.2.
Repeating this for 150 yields 42.0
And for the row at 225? 42.5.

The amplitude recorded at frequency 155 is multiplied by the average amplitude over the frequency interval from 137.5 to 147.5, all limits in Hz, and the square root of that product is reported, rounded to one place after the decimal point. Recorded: 41.1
